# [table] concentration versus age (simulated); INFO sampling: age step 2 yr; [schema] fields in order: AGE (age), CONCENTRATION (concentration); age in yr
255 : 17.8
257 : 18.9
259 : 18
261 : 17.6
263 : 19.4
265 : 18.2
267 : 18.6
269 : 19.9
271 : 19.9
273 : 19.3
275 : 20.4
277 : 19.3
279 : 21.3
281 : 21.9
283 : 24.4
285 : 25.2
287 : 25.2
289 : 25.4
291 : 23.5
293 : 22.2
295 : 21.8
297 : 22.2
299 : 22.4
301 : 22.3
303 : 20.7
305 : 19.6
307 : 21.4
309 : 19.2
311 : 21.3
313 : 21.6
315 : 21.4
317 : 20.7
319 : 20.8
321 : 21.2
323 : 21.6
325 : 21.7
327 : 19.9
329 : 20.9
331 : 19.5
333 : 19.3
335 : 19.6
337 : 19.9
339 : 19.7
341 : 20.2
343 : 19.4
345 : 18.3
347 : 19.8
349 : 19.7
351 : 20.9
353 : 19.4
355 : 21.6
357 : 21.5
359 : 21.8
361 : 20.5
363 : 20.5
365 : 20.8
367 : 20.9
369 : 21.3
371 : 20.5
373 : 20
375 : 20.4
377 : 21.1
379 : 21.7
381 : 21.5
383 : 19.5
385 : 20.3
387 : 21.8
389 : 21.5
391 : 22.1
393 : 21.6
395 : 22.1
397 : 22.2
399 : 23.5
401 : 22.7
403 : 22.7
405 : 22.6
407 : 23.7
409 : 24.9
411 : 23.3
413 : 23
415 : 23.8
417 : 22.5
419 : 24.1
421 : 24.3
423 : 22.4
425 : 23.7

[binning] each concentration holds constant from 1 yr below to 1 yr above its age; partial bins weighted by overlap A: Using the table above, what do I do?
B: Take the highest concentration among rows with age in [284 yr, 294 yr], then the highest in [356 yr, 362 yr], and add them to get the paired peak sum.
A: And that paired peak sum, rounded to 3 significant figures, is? 47.2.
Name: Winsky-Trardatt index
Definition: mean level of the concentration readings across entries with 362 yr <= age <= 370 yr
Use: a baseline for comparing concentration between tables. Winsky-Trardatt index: 20.9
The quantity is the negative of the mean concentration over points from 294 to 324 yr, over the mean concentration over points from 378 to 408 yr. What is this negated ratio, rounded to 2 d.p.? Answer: -0.97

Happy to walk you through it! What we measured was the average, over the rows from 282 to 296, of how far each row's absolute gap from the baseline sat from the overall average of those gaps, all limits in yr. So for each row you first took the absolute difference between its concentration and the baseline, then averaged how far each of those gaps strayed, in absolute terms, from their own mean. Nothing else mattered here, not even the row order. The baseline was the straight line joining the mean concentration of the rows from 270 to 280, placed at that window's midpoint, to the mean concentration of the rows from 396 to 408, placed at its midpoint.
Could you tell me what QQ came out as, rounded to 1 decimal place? 1.3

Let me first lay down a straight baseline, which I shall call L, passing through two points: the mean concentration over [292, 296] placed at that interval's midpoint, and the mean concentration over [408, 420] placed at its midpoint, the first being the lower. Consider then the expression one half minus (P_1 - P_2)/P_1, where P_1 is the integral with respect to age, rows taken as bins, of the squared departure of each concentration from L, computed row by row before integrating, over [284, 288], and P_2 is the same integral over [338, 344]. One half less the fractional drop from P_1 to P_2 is 0.64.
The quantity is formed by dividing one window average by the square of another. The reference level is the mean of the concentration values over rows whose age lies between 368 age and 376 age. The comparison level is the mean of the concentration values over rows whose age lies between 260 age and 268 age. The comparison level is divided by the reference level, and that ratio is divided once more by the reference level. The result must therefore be 0.044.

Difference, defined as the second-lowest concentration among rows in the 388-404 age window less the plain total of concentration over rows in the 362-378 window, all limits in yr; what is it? -144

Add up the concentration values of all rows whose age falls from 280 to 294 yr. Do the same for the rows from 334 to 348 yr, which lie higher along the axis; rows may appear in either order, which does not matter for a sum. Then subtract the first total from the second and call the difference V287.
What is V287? -31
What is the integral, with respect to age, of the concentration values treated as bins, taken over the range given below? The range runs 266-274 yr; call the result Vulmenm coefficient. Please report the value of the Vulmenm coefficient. 155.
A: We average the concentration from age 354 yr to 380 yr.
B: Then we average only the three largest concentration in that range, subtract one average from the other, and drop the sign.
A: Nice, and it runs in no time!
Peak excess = 0.7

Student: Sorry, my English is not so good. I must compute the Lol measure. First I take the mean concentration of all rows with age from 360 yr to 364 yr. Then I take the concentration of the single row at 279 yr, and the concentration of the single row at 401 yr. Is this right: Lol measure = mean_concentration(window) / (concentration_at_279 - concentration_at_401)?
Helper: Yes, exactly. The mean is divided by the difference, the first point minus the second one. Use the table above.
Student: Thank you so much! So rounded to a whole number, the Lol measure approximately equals -15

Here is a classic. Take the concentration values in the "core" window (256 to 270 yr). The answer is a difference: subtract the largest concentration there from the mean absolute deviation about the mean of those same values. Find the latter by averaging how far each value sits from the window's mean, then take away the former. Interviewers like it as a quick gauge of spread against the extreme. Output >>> -19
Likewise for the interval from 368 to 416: -24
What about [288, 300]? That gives -24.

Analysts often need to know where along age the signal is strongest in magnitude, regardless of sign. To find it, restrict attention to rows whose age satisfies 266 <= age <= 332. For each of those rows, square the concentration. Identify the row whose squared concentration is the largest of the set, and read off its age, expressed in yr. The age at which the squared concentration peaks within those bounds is 289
